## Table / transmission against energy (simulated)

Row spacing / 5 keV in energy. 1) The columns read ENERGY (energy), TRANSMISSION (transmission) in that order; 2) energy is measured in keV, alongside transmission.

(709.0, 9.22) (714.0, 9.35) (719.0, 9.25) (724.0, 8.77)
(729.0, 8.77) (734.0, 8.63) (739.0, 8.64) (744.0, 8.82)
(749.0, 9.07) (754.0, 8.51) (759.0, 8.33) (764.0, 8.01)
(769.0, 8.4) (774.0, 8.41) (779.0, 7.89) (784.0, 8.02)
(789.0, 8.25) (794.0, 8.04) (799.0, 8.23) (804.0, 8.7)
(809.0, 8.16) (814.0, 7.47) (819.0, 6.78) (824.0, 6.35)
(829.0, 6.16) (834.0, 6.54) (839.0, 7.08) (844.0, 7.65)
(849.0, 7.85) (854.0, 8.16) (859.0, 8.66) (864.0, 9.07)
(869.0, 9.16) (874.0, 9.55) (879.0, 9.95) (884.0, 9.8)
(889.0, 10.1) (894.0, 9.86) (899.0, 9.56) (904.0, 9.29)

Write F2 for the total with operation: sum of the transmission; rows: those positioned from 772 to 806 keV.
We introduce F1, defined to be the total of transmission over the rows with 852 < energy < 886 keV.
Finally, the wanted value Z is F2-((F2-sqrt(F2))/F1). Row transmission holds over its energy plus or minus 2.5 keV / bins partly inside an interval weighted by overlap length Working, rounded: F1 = 64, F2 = 58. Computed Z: 56.8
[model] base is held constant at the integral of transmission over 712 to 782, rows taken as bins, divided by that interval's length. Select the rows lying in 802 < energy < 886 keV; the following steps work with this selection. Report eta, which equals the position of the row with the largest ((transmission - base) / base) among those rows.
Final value 879.0 keV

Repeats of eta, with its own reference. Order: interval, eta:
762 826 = 804.0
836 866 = 864.0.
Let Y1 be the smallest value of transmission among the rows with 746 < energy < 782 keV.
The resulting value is 7.89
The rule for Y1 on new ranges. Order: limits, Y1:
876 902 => 9.56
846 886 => 7.85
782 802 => 8.02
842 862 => 7.65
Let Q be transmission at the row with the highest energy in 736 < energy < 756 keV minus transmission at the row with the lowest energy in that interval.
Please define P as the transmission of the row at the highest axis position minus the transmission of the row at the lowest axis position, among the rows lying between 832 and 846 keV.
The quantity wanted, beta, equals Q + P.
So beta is 1.0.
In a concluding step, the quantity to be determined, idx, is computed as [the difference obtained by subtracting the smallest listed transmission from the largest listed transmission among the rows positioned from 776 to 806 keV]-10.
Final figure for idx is -9.2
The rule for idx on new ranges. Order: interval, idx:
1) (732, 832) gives -7.1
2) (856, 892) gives -8.6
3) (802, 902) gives -6.1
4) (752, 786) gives -9.4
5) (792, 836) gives -7.5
